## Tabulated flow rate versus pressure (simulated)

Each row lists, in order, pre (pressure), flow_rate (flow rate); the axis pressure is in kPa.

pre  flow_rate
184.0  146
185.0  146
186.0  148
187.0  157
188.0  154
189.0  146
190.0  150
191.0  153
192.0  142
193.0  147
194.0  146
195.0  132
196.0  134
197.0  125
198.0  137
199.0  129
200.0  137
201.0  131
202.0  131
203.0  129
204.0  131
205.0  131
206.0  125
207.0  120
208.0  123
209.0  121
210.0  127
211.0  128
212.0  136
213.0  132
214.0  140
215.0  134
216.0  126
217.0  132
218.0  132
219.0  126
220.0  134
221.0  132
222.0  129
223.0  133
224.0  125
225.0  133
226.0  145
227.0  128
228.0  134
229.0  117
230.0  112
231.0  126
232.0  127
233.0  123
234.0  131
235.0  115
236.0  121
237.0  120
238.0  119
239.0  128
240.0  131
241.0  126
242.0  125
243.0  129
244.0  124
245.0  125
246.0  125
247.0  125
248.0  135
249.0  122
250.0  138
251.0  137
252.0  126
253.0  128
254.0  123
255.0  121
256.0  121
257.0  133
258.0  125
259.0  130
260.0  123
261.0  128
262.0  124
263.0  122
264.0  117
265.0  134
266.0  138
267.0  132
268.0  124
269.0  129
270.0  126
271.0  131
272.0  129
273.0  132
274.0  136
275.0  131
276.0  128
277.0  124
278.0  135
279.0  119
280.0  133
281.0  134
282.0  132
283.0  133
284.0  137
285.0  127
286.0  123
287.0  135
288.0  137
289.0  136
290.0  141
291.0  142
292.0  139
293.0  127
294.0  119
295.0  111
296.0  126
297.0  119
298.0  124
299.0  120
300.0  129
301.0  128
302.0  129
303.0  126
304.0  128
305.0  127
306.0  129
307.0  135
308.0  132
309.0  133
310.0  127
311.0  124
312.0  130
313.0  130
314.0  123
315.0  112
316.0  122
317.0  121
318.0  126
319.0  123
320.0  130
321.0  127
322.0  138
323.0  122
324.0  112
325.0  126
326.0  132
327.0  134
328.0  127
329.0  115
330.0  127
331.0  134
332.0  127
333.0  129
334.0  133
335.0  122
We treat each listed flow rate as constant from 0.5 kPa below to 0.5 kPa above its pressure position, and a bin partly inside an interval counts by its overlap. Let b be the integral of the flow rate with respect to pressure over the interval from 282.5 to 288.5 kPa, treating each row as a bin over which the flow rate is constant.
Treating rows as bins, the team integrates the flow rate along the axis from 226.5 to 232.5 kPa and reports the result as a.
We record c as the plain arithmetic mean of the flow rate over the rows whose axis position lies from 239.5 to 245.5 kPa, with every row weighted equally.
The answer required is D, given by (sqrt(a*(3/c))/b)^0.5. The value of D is 0.0728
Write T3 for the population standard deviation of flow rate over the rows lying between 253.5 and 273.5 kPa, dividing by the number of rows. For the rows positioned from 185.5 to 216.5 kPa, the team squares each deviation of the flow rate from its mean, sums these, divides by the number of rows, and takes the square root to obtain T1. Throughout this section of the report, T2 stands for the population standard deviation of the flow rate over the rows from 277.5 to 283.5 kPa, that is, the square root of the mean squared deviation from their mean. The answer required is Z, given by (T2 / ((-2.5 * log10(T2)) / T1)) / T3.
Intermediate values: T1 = 10.1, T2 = 5.4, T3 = 5.20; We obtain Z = -5.72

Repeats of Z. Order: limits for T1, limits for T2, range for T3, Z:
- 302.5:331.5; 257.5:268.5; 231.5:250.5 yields -3.50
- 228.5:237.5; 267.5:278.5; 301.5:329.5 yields -2.44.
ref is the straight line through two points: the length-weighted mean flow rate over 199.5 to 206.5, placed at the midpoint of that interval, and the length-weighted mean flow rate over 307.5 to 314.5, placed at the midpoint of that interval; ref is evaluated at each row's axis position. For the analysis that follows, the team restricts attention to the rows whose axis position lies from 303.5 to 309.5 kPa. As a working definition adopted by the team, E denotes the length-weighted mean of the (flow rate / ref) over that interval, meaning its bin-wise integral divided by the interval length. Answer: 1.02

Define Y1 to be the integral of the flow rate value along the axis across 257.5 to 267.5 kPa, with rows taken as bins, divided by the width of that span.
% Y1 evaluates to 127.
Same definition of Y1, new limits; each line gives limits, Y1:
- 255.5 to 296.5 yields 129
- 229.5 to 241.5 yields 123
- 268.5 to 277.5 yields 130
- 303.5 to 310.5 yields 130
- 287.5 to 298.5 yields 129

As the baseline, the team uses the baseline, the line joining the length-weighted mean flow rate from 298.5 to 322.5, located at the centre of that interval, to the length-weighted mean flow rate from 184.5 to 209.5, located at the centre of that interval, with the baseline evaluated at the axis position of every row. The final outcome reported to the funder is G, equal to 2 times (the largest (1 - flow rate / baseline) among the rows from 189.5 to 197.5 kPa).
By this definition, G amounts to 0.18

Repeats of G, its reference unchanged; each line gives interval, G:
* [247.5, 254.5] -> 0.16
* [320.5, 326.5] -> 0.22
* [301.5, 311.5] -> 0.05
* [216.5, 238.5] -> 0.33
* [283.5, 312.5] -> 0.27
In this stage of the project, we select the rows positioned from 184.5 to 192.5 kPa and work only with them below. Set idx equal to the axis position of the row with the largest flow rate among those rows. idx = 187.0 kPa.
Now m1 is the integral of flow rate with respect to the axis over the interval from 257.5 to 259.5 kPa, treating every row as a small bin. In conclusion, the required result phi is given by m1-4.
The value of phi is 251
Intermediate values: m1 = 255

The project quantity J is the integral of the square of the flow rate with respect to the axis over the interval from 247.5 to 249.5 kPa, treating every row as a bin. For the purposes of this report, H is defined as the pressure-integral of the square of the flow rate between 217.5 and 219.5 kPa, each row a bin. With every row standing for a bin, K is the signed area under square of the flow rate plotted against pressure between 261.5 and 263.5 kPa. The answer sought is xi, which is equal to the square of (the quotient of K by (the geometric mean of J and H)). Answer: 0.83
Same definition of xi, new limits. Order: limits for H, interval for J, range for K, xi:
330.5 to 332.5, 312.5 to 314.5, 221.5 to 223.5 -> 1.08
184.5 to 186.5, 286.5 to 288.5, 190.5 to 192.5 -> 1.19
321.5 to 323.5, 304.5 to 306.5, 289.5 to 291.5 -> 1.44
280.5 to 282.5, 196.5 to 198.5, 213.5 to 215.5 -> 1.16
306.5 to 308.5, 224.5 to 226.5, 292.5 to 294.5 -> 0.66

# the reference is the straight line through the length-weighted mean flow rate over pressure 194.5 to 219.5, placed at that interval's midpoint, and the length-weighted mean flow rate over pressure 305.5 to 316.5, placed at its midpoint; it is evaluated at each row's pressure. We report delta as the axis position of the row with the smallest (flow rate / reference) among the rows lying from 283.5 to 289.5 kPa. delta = 286.0 kPa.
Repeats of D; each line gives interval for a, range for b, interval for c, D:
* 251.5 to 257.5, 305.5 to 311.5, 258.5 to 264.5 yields 0.0739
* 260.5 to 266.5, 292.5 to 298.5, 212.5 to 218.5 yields 0.0756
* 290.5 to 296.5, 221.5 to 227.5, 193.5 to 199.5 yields 0.0722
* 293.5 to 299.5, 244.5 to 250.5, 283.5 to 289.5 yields 0.0724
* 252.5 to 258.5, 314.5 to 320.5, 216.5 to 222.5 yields 0.0752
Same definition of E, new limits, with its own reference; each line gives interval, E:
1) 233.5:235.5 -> 0.95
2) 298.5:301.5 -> 0.98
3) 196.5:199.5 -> 1.00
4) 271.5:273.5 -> 1.01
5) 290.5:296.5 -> 0.99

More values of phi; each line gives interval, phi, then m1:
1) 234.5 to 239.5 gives 599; 603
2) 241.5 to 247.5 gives 749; 753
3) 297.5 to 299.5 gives 240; 244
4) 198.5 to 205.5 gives 915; 919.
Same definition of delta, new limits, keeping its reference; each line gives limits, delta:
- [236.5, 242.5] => 238.0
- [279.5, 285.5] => 285.0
